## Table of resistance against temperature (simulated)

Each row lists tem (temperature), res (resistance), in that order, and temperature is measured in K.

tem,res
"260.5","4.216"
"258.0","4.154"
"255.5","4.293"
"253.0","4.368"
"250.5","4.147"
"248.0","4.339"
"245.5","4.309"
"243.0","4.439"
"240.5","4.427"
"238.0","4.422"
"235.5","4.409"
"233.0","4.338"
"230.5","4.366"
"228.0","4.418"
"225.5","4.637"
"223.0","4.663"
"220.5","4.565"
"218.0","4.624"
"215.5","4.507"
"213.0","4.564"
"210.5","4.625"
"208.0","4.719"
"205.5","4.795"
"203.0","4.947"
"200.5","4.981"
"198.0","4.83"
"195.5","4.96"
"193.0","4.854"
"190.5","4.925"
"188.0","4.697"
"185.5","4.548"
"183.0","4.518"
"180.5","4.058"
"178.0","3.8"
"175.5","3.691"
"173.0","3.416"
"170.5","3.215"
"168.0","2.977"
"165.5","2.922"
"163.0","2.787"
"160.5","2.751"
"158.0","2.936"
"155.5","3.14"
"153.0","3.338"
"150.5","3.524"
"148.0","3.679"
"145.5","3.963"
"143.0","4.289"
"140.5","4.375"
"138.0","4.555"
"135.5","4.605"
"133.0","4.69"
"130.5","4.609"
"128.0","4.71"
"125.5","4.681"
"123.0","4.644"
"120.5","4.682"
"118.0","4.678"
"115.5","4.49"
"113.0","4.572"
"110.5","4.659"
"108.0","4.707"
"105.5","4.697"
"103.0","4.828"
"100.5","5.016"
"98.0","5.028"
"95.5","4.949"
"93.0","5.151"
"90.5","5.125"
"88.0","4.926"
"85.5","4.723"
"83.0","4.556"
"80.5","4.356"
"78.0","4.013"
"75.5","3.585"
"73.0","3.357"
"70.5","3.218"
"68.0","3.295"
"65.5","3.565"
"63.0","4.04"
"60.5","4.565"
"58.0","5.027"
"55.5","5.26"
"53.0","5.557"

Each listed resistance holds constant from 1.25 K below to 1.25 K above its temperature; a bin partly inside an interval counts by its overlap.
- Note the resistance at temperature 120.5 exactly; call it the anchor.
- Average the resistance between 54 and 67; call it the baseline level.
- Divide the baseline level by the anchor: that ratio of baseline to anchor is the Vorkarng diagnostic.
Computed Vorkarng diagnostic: 0.96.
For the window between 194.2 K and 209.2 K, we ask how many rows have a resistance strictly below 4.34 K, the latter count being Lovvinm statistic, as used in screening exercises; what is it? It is 0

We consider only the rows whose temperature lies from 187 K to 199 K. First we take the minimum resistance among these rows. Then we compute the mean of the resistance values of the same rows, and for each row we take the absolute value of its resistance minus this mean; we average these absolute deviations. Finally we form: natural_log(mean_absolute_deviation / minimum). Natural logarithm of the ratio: -4.2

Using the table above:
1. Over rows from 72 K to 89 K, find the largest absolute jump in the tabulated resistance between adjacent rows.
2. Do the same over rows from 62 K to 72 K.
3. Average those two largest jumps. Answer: 0.45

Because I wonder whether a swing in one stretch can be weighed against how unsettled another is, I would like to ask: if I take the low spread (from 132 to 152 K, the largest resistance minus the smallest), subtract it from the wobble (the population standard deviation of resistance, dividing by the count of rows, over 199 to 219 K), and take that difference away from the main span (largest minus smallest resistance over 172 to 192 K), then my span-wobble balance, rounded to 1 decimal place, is 2.5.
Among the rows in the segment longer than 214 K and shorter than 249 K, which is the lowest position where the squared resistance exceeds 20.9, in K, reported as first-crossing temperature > 218.0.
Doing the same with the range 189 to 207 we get 190.5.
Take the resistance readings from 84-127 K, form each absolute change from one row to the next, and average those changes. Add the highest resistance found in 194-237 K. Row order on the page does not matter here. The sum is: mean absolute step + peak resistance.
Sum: 5.08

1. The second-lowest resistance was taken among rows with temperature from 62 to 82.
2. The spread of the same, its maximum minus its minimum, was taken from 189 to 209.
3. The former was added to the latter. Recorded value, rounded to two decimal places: 3.56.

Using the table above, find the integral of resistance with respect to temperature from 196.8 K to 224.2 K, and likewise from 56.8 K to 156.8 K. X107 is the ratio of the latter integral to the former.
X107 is 3.4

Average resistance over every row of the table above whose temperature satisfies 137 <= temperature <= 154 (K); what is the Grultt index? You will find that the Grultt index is 3.96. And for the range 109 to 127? 4.63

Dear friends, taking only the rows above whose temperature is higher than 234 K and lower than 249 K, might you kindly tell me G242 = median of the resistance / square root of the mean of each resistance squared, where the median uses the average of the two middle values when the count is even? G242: 1.01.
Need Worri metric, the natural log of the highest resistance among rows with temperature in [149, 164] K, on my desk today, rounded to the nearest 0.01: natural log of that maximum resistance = 1.26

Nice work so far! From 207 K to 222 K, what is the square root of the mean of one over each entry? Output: 0.466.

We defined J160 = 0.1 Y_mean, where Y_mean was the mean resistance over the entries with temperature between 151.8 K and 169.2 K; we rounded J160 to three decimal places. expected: 0.298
